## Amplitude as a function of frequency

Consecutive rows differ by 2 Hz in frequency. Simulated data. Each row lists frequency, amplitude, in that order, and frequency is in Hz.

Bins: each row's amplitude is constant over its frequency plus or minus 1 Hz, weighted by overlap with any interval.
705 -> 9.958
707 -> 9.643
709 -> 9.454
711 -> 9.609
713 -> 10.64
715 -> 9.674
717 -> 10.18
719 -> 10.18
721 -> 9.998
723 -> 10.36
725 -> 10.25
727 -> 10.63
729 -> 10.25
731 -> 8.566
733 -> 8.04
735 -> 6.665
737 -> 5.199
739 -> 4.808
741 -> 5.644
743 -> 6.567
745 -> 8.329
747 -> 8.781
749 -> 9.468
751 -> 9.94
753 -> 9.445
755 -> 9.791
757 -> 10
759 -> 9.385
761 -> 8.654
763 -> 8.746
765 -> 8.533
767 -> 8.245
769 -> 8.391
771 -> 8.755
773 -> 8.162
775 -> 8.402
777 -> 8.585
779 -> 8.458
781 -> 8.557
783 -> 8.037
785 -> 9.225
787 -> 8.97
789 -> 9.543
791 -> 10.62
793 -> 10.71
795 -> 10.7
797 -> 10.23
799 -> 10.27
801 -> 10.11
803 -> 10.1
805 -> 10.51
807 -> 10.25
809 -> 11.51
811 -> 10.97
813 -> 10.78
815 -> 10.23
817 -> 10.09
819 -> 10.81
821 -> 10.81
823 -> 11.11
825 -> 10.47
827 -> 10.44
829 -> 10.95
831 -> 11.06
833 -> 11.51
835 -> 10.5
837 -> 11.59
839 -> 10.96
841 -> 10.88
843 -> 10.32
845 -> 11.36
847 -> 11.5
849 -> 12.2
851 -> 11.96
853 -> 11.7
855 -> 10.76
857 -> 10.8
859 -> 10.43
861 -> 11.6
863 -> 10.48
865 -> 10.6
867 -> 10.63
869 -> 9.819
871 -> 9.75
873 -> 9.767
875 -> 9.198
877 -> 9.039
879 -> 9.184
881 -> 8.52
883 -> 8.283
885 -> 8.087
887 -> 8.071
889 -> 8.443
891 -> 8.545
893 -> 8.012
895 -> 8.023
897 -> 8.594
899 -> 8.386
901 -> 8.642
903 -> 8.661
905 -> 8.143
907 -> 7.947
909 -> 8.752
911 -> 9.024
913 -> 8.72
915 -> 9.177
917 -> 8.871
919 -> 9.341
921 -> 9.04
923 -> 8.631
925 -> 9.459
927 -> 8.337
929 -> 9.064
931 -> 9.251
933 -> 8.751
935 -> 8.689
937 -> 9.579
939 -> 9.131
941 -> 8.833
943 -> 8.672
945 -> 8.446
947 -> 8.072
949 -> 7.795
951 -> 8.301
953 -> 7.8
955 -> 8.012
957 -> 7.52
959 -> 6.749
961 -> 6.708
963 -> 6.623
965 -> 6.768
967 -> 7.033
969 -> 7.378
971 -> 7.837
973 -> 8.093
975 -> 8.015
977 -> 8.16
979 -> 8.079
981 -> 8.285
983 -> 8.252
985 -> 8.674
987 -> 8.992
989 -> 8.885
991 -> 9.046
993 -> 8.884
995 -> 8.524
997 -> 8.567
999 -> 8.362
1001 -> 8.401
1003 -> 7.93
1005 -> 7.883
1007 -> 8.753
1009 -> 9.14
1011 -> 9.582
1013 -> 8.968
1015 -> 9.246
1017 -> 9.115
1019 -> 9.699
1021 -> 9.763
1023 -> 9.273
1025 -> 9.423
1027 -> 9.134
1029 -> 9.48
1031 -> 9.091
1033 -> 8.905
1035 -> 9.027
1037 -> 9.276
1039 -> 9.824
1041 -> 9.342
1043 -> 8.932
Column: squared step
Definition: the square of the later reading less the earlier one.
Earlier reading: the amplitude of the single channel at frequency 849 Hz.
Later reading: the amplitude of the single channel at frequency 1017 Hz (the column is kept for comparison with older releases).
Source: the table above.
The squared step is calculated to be 10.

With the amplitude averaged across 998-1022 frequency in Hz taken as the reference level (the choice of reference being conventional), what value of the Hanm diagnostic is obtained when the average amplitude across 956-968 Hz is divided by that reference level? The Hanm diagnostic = 0.8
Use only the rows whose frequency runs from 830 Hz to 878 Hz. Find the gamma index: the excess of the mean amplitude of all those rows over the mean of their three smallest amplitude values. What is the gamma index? 1.44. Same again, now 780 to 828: 1.69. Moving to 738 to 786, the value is 2.78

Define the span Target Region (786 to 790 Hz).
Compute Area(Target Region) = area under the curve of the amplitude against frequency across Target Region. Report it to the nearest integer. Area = 37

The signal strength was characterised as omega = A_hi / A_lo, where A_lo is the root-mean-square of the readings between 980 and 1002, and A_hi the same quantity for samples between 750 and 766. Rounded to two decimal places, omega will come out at 1.08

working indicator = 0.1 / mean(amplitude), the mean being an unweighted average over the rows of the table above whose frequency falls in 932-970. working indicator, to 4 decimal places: 0.0126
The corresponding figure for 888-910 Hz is 0.0119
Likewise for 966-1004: 0.0121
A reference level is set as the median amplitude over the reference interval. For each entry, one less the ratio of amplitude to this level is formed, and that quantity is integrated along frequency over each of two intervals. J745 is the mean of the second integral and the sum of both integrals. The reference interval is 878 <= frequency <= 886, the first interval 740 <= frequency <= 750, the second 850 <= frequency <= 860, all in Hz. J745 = -2.9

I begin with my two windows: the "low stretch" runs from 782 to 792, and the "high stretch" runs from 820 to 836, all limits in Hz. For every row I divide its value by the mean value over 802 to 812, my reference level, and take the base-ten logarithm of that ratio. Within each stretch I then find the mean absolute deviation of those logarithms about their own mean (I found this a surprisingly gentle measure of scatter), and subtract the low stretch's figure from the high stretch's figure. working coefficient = -0.018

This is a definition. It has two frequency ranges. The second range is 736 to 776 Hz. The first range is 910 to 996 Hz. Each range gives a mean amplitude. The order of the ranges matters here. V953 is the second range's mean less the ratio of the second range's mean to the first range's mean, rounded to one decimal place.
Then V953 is 7.3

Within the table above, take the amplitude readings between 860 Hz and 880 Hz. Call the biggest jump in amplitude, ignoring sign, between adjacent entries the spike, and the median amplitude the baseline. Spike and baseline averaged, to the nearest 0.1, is 5.5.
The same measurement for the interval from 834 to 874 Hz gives 6.0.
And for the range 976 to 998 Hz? 4.5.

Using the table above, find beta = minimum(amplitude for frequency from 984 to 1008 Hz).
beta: 7.883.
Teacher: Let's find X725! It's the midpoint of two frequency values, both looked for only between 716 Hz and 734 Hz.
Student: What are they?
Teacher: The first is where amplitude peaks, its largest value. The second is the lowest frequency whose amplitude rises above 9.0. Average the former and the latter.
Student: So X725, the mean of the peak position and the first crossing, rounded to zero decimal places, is 722 Hz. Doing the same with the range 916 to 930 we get 922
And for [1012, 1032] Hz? 1018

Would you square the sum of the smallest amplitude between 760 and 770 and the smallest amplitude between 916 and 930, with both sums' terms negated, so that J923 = 275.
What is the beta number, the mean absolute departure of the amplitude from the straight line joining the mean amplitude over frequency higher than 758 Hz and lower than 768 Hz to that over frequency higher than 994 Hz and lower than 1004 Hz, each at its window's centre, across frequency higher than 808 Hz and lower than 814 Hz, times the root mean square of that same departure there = 6.0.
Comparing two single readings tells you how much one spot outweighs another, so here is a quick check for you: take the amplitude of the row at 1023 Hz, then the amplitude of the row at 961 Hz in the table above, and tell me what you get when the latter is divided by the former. 0.72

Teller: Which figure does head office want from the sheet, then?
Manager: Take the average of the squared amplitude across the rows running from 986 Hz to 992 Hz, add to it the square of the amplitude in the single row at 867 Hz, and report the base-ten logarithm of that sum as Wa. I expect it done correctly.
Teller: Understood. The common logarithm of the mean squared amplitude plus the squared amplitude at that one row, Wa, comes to 2.29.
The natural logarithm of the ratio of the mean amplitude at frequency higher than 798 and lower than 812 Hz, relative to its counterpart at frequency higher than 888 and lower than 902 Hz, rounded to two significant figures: 0.23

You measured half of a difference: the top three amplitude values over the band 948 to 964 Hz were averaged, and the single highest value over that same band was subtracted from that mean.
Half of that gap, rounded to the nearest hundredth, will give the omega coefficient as -0.13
